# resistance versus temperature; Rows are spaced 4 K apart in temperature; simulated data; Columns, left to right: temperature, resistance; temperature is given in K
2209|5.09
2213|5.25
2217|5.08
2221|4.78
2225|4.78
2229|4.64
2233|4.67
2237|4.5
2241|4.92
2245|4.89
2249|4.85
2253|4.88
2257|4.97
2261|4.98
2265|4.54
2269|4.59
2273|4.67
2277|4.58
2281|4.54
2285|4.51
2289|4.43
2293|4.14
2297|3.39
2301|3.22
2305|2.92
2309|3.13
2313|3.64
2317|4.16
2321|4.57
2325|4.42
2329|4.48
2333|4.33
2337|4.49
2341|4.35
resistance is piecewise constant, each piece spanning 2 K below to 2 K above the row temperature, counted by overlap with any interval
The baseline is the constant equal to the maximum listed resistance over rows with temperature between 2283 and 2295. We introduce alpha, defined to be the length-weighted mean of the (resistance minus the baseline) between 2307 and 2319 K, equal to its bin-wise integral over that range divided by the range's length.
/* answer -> -0.9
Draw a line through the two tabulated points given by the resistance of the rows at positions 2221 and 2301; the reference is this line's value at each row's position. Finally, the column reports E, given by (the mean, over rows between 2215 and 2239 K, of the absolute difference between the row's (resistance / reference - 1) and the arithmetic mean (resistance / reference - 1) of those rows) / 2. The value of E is 0.007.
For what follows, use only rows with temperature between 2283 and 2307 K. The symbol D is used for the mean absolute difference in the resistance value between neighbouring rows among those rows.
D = 0.32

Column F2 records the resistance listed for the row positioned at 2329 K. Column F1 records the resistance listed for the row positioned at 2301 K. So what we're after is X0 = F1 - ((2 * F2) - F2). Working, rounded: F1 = 3.22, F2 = 4.48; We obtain -1.3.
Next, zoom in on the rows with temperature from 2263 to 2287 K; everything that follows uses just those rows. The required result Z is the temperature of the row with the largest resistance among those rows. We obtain 2273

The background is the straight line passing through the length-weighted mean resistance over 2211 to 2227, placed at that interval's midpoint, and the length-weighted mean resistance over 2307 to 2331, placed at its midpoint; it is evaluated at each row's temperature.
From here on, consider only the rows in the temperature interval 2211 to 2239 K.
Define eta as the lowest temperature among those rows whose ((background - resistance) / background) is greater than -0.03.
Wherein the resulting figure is 2217 K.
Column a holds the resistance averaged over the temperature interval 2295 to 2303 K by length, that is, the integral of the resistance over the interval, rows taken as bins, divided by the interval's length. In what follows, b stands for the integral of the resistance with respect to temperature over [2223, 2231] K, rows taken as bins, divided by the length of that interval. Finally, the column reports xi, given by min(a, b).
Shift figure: 3.3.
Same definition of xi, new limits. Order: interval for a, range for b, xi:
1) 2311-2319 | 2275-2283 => 3.9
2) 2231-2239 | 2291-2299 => 3.8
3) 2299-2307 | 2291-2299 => 3.1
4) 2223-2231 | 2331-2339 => 4.4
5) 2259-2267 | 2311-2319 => 3.9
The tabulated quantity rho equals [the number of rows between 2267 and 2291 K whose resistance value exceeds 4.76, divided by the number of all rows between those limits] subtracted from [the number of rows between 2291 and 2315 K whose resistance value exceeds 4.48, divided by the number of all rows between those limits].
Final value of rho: 0.00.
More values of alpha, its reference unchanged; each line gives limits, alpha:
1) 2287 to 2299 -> -0.5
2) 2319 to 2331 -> 0.0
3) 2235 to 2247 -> 0.3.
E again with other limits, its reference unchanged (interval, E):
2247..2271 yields 0.015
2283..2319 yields 0.072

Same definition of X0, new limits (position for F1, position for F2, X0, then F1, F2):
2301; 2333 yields -1.1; 3.22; 4.33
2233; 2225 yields -0.1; 4.67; 4.78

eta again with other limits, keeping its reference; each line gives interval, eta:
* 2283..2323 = 2289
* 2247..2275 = 2265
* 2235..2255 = 2237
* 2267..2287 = 2269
